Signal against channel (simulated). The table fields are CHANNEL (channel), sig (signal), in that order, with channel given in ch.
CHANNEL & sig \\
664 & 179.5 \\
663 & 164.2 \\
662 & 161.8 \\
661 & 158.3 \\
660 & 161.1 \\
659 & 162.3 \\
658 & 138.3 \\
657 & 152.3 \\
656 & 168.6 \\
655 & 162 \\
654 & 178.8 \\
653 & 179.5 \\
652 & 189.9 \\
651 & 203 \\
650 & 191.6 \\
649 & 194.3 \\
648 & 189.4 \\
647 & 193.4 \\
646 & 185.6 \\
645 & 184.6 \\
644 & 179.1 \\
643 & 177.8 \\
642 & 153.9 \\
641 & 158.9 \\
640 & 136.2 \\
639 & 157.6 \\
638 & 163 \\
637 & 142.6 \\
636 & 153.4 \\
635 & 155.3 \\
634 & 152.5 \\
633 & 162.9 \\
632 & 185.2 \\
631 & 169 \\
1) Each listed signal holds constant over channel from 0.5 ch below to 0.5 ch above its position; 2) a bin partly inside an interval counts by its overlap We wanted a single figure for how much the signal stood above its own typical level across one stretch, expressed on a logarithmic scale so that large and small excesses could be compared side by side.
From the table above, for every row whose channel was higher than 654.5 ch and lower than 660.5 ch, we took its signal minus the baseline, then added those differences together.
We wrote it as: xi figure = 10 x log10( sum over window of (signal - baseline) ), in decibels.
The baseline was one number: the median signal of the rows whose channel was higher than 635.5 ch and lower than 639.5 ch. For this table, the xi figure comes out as 11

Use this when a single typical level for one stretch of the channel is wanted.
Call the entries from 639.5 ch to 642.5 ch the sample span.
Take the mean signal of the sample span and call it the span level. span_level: 150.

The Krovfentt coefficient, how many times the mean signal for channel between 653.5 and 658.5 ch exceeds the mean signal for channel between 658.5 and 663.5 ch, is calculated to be 1.0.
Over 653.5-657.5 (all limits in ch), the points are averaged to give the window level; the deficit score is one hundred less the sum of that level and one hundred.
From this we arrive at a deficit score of -165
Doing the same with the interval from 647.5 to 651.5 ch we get -195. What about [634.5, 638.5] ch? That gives -154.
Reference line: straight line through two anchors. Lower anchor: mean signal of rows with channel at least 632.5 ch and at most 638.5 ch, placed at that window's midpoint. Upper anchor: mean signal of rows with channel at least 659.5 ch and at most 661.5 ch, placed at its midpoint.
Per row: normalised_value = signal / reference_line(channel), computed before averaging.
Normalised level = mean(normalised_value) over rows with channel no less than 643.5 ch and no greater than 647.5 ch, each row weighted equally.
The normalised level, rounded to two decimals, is 1.18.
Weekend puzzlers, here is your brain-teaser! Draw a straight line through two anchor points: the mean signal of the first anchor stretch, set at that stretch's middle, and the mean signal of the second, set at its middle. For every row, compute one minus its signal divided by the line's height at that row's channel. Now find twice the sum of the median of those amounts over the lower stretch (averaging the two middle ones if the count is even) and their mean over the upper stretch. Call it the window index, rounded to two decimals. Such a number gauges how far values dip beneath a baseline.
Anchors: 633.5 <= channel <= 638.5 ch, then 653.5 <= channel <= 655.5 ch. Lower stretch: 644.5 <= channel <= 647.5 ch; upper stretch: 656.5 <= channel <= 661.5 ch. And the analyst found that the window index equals -0.05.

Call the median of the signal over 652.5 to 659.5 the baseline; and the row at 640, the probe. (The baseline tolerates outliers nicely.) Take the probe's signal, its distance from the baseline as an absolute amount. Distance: 26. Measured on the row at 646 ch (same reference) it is 23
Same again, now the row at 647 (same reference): 31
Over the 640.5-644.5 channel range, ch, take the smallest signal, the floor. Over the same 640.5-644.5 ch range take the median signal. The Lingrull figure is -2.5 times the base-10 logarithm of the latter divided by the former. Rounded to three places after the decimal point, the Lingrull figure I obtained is -0.097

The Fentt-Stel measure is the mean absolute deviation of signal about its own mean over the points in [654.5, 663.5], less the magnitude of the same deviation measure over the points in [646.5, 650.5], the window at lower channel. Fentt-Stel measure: 4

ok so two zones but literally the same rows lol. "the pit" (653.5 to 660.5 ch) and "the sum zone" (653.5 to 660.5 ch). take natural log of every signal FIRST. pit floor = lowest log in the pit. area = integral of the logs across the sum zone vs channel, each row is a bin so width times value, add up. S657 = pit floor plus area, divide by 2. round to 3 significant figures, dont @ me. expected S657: 20.2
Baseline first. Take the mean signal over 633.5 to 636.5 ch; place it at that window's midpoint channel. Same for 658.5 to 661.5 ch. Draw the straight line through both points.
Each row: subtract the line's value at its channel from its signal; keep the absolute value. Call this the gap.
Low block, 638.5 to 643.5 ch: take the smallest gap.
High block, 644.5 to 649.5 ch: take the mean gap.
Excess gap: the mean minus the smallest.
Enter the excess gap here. 31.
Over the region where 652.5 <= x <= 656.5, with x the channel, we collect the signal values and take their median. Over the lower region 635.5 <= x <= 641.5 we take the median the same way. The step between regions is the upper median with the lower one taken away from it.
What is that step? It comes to 18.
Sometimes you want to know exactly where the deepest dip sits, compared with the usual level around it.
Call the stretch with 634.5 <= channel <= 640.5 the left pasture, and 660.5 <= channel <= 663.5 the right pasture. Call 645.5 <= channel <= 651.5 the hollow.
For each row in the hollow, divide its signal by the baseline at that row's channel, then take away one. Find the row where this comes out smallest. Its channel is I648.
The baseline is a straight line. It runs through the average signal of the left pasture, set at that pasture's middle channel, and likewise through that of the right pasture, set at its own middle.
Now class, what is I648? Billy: 646 ch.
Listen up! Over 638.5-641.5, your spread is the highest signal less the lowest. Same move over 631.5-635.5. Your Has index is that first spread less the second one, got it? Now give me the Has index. -10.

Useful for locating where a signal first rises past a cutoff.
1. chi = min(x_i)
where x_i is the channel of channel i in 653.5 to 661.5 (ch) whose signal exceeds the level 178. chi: 654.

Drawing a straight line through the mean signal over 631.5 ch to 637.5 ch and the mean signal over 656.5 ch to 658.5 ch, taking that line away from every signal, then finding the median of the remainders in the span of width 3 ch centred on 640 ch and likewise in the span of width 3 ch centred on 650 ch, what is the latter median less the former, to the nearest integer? 43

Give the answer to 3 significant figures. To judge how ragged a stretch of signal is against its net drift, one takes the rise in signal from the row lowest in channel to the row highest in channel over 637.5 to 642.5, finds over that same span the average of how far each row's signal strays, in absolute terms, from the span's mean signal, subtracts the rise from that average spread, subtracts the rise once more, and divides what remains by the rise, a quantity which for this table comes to -2.78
